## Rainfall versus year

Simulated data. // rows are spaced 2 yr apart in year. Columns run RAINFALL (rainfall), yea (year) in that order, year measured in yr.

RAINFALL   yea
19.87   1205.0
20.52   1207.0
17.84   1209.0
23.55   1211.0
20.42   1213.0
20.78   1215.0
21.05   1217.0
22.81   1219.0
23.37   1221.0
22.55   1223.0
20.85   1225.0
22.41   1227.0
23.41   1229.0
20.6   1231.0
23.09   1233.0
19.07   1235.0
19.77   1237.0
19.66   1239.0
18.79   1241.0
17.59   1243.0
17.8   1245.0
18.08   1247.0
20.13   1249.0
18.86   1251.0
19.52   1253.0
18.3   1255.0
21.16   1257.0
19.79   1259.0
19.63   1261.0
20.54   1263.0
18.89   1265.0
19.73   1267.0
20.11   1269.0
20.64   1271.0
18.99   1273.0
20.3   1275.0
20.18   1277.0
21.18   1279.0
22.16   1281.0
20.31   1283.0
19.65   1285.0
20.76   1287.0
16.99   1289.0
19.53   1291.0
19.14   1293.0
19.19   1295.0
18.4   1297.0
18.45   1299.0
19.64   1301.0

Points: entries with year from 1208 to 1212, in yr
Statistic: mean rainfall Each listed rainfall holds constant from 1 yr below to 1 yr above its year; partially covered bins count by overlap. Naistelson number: 20.7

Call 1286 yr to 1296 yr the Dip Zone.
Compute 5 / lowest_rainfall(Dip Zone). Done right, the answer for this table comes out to 0.294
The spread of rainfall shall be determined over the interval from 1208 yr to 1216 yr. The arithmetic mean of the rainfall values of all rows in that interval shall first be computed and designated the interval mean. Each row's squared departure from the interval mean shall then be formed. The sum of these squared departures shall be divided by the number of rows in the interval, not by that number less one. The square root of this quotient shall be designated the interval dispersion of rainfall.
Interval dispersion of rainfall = 2.0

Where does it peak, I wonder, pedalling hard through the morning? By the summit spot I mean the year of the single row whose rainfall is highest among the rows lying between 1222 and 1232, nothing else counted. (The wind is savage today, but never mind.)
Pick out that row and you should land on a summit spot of 1229.0 yr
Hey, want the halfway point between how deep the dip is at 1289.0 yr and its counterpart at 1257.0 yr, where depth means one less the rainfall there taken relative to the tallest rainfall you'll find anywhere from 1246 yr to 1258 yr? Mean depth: 0.10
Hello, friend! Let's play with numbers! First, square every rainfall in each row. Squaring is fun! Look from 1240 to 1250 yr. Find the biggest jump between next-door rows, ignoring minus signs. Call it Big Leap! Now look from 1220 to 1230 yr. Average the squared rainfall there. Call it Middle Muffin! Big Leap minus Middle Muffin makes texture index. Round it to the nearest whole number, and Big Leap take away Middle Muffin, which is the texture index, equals -430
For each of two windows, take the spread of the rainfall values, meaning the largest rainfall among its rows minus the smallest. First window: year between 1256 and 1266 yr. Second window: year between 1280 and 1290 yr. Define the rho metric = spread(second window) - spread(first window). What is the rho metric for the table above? 2.9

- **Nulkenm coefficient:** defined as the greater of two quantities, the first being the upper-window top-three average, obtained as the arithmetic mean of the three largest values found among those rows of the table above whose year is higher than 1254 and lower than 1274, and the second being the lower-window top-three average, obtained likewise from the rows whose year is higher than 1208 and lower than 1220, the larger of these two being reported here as 22.5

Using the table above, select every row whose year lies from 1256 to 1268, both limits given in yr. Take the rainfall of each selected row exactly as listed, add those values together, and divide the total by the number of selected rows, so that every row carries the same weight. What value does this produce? 20.0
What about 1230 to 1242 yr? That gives 20.2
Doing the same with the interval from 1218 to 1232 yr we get 22.3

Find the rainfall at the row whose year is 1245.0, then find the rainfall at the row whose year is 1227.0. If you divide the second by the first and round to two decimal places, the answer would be 1.26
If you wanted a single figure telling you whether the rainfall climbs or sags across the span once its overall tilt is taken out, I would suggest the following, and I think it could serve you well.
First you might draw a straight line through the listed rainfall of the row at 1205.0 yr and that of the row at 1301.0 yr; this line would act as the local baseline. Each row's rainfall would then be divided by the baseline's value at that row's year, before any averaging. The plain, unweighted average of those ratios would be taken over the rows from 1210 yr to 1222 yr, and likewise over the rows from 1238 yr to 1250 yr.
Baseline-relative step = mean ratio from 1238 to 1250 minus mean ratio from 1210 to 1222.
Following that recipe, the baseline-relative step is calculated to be -0.16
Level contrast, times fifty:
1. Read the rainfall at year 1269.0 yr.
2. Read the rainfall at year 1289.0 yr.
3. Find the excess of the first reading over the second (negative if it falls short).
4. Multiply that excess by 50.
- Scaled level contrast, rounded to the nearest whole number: 156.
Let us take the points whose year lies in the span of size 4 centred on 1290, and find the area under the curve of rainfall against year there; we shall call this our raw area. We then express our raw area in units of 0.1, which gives 730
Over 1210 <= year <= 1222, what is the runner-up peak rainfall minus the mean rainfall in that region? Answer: 1.4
